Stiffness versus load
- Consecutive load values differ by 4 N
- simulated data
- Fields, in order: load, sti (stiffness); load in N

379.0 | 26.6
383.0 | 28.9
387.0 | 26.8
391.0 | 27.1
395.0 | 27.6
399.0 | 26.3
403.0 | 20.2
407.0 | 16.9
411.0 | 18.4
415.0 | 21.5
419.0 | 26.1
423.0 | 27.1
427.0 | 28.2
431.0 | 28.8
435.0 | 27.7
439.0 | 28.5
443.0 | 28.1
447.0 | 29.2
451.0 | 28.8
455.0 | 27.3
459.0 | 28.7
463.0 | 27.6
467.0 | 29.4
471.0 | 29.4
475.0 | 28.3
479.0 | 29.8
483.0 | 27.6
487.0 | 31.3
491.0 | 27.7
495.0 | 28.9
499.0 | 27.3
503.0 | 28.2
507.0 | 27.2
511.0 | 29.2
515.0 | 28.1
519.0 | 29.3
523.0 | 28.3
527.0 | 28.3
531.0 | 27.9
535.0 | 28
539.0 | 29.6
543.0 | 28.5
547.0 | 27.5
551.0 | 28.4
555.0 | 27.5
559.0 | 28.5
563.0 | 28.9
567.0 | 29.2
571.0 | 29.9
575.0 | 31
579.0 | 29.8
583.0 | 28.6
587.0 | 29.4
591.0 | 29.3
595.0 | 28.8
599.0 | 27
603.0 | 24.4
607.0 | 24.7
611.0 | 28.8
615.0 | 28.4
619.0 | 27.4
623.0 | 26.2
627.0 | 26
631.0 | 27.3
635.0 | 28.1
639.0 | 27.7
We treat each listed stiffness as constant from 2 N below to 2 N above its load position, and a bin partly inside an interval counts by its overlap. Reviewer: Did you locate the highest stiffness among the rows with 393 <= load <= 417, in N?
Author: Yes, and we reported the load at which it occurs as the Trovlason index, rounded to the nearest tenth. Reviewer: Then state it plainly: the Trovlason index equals 395.0 N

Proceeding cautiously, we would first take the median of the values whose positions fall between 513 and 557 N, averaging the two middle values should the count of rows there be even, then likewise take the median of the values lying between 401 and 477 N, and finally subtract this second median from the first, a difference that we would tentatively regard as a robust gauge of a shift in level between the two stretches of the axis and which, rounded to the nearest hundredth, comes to 0.20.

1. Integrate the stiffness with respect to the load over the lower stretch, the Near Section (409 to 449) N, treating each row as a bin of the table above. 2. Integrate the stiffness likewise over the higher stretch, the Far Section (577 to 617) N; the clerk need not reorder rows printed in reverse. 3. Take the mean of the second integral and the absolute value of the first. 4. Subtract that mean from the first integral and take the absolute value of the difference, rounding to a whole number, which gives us 31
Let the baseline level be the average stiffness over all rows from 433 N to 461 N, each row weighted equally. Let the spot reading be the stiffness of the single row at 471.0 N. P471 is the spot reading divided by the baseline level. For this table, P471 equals 1.04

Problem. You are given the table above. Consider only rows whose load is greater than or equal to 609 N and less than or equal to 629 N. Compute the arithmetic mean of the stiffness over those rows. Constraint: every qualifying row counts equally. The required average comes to 27.4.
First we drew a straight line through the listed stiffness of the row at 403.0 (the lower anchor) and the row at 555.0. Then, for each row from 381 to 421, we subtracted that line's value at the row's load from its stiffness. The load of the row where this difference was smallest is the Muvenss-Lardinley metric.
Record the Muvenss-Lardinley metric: 407.0 N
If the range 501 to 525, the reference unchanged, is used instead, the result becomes 507.0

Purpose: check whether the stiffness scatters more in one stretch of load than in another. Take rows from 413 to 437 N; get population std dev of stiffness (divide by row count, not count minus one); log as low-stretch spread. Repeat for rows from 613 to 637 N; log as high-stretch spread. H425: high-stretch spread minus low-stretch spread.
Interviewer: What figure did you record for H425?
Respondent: -1.5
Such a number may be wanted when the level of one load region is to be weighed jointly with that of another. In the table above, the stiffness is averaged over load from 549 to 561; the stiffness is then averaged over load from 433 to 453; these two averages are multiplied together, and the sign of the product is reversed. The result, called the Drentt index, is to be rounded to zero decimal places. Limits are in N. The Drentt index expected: -801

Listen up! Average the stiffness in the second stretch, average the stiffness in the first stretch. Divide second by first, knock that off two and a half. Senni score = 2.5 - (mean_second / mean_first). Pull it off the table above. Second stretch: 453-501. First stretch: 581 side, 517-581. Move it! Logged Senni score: 1.51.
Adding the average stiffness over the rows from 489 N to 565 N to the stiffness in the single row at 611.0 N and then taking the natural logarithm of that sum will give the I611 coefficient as 4.04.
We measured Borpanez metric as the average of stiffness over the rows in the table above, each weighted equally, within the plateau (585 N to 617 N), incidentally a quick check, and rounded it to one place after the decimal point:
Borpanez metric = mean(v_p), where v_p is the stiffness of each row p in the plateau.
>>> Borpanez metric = 27.6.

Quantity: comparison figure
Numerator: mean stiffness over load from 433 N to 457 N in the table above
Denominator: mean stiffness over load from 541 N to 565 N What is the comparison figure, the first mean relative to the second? 1.00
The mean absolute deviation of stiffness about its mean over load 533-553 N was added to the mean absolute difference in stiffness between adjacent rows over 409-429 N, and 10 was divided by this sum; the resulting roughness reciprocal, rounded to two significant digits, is 3.4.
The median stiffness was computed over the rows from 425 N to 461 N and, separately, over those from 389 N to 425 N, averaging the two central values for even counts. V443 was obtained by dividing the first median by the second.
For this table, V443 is 1.09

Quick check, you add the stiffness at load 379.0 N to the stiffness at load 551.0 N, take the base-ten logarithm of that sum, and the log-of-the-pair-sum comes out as 1.74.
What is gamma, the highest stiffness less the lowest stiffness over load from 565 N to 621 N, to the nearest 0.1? 6.6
